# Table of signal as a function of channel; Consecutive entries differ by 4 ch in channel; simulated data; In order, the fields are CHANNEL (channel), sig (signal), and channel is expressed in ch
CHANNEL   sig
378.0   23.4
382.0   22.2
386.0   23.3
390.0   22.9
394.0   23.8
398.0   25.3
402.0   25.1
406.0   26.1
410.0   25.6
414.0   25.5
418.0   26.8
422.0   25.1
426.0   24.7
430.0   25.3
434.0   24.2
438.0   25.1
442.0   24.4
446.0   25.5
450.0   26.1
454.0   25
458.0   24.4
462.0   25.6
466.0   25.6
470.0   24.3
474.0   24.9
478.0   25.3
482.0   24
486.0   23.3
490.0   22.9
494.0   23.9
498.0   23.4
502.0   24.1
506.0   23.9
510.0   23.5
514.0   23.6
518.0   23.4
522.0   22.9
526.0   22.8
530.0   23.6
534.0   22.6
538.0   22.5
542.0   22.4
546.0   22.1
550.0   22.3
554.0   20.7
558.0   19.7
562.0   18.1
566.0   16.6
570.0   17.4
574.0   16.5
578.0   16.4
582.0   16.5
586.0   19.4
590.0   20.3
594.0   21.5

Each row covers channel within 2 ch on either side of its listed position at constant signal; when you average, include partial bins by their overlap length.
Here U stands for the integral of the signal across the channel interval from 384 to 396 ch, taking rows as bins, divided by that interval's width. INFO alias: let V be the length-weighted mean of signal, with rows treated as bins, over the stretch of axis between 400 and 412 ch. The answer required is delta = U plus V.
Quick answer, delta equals 49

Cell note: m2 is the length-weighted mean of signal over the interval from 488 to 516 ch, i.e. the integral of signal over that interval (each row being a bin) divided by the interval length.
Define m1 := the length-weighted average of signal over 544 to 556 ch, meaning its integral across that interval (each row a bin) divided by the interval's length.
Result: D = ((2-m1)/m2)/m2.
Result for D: -0.0353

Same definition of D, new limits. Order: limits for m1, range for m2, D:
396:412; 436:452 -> -0.0368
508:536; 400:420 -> -0.0318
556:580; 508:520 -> -0.0280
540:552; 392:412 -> -0.0320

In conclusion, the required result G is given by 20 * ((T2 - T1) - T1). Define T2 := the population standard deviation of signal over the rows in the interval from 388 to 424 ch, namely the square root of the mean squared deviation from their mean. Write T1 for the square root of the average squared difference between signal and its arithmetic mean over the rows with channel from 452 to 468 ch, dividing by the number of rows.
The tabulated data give 2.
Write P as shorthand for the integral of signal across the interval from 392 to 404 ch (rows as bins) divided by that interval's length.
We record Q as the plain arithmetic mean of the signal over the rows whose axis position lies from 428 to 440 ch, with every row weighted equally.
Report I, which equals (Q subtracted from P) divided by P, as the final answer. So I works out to -0.01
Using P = 24.7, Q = 24.9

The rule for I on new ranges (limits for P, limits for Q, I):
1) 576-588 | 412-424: -0.48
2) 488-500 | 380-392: 0.03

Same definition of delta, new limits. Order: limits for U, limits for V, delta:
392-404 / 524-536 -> 48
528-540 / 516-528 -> 46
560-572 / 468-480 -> 42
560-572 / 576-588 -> 35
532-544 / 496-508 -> 46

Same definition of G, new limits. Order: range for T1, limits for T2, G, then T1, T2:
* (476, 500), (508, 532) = -24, 0.77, 0.33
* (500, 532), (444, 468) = -6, 0.42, 0.54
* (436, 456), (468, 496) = -7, 0.56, 0.78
